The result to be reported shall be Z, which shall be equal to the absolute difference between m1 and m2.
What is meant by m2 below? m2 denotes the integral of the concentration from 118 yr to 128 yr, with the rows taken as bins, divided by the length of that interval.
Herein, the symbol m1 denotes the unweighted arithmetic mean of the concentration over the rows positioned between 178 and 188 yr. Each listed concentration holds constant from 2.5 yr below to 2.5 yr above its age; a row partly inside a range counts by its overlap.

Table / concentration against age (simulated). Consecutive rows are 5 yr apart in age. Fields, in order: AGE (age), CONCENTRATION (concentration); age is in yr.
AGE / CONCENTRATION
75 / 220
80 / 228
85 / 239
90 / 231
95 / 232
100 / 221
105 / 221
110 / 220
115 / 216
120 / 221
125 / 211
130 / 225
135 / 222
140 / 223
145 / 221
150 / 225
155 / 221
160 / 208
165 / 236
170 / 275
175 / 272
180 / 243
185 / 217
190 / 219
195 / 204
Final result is 14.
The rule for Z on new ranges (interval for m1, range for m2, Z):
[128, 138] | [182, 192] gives 4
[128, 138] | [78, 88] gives 10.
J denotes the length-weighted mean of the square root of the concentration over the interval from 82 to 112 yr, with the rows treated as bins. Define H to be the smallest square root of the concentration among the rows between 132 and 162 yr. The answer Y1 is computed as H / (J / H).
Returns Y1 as 13.79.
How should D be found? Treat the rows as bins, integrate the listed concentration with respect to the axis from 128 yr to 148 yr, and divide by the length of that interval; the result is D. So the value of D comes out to 223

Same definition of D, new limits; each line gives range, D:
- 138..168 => 223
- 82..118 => 226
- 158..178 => 249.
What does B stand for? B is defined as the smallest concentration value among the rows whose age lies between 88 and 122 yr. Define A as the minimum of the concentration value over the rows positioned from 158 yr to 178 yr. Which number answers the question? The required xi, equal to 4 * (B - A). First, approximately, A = 208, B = 216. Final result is 32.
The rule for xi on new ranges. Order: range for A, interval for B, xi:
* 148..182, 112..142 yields 12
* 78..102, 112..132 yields -40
